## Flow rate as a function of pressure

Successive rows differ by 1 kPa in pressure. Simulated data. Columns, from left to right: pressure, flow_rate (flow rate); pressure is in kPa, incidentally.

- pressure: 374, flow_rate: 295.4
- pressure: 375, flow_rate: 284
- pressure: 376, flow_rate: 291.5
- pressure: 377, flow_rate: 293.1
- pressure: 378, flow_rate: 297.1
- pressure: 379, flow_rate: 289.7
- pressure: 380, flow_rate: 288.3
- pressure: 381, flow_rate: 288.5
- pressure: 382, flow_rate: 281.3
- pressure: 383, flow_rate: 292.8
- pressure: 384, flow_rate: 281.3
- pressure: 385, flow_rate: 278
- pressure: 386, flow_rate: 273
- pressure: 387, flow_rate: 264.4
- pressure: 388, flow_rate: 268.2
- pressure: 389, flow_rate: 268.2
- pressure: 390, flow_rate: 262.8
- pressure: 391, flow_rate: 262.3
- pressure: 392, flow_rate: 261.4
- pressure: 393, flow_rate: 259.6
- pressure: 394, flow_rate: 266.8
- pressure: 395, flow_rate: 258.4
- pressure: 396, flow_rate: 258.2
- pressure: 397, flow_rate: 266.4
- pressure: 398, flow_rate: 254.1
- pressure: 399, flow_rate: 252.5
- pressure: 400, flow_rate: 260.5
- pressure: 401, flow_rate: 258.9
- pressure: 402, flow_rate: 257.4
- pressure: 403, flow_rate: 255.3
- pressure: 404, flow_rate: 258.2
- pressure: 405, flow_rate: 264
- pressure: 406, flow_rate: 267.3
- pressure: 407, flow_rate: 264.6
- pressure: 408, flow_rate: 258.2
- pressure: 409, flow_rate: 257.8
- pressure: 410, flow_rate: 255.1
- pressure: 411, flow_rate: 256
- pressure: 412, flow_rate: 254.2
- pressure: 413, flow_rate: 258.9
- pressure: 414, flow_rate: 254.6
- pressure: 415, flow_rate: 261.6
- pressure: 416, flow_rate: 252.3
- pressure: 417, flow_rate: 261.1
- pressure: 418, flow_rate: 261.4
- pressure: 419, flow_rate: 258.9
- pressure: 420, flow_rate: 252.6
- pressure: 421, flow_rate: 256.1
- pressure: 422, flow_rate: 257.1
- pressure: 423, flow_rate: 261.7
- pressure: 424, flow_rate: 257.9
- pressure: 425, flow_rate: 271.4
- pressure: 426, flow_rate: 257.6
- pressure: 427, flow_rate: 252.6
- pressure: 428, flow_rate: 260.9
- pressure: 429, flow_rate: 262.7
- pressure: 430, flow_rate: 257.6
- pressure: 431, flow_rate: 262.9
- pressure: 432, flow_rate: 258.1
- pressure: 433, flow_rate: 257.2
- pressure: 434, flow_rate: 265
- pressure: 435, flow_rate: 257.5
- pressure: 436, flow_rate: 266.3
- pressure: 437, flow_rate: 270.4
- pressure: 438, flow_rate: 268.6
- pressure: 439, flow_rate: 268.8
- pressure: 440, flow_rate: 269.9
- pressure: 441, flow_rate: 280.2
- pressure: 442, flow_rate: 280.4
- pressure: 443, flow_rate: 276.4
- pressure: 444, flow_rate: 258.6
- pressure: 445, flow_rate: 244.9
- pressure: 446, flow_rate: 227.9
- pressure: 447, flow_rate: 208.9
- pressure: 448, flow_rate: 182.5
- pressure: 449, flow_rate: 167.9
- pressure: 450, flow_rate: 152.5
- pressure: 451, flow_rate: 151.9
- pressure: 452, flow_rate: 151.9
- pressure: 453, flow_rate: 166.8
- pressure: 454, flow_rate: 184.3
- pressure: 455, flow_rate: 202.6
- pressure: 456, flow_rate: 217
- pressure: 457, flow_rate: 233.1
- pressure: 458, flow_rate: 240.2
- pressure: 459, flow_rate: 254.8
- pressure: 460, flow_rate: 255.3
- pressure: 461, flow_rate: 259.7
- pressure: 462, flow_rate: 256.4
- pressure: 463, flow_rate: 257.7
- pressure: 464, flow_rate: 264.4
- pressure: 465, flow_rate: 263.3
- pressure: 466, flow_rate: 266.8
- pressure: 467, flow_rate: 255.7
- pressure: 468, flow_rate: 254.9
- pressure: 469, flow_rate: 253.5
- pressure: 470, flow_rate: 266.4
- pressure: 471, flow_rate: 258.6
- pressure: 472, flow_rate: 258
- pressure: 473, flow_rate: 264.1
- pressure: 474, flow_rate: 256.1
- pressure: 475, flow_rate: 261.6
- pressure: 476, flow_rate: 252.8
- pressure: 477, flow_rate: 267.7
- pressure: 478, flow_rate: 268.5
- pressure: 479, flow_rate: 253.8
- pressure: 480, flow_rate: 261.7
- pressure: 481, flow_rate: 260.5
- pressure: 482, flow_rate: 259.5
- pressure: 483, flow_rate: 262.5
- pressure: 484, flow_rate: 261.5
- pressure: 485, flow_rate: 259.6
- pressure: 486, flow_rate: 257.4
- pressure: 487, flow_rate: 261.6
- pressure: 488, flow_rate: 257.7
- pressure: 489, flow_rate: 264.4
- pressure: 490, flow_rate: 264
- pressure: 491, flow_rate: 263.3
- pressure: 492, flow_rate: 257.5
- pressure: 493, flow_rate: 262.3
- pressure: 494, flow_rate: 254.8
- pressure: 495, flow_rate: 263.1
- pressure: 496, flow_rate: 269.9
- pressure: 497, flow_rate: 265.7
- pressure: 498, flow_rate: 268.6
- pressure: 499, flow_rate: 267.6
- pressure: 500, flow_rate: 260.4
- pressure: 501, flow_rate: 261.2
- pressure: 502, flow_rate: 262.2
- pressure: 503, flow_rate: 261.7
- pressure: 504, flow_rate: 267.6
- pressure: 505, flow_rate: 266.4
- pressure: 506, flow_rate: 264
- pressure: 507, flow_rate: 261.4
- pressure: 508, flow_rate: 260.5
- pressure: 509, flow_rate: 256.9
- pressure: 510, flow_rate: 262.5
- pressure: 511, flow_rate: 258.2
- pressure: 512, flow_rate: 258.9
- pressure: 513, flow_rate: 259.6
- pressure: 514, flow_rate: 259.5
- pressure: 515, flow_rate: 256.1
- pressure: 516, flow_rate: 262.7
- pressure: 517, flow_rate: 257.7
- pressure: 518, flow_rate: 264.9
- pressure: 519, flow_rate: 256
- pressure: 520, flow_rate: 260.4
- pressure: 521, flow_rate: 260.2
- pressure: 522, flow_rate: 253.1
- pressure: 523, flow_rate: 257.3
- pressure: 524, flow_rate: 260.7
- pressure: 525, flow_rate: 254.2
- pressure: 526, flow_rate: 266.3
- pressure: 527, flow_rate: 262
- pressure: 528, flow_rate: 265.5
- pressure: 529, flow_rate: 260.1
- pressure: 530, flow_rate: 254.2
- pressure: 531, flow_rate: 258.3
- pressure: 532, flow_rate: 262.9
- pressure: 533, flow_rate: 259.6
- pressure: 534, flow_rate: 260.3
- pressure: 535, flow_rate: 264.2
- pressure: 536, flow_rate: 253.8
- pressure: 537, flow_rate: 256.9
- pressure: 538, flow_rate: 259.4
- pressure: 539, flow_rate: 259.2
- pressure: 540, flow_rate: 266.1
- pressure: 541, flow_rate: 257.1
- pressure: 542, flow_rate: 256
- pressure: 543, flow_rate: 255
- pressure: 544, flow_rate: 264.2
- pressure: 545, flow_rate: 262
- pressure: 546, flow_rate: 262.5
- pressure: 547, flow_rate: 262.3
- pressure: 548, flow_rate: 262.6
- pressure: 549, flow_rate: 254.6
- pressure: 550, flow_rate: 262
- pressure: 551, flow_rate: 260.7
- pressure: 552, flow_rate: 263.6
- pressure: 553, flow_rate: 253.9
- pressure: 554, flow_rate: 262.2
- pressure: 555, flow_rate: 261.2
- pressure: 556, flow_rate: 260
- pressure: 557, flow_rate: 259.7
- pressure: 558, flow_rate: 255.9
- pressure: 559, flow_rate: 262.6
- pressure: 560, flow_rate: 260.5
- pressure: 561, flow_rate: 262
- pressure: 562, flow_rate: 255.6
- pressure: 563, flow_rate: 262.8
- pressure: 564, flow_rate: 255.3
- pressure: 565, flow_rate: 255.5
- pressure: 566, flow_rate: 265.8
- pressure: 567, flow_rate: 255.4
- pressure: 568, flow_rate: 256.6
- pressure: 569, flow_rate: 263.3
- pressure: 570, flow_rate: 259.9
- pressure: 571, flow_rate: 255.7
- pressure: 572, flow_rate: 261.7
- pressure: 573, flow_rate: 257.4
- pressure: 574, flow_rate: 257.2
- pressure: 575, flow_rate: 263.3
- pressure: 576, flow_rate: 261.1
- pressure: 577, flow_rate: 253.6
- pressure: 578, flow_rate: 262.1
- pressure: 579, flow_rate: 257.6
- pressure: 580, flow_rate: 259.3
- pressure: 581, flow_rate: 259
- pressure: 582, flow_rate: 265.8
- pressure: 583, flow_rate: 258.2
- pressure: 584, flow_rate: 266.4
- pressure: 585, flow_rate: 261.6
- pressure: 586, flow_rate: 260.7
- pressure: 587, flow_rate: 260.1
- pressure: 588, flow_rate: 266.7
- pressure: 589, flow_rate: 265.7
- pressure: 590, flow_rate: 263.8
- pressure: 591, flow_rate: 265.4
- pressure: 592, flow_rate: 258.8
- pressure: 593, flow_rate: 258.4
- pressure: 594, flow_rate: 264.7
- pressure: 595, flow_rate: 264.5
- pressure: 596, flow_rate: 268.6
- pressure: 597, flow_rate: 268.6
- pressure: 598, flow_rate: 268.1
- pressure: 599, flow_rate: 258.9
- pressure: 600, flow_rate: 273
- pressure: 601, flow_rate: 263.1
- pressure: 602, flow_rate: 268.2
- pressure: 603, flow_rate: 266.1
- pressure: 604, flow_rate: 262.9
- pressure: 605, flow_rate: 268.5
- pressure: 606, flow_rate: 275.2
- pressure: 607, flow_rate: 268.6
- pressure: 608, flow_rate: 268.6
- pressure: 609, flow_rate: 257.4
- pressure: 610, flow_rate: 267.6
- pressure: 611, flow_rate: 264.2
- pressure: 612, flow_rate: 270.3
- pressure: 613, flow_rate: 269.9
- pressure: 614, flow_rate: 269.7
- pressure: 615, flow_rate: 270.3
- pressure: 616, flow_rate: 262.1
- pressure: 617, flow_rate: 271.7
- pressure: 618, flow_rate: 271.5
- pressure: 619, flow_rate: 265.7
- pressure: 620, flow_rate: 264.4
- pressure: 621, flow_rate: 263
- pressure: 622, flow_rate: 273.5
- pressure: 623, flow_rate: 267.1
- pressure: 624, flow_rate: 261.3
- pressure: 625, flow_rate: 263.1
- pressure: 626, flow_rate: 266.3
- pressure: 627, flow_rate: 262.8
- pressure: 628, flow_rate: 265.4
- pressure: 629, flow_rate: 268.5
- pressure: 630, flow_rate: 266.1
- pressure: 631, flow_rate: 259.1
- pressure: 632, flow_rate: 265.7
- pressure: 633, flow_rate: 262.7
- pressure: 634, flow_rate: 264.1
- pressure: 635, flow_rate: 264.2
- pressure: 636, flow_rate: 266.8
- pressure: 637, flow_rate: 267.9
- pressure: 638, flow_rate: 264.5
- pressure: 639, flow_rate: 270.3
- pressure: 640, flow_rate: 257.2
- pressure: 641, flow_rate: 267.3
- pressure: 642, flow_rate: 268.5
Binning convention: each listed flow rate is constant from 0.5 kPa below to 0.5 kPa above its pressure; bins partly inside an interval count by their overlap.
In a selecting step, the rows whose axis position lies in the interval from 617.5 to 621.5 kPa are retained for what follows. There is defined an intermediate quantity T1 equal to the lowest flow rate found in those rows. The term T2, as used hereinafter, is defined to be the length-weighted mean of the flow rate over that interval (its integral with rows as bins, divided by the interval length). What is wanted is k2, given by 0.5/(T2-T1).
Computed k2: 0.16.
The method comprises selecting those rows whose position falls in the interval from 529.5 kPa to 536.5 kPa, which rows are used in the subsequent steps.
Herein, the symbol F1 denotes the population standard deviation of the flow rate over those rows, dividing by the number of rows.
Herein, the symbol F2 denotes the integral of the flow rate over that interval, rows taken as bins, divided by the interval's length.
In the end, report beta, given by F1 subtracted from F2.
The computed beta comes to 255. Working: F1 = 3.7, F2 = 259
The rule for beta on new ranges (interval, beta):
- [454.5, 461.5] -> 218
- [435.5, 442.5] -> 267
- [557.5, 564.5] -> 256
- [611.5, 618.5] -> 266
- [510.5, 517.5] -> 257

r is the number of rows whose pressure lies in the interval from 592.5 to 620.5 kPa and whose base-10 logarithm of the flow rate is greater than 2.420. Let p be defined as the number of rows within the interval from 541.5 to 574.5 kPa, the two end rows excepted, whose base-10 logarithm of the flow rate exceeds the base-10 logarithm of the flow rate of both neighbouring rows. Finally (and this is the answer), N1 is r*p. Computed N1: 276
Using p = 12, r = 23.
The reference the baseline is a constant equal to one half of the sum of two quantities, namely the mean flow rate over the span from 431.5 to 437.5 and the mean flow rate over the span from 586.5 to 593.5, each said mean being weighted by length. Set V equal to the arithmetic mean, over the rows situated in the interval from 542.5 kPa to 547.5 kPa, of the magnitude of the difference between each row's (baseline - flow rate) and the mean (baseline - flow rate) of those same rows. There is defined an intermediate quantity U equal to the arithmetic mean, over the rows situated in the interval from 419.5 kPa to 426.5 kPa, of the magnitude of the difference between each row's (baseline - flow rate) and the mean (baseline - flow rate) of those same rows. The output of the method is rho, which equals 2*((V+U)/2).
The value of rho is 6.7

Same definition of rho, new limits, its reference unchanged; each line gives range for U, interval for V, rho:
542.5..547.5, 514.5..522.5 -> 5.6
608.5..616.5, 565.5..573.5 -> 7.1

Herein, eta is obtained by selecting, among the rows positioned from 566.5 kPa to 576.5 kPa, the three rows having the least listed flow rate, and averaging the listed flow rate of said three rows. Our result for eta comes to 256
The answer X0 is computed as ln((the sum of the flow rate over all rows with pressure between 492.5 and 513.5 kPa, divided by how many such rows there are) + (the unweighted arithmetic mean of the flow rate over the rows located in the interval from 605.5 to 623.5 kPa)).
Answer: 6.27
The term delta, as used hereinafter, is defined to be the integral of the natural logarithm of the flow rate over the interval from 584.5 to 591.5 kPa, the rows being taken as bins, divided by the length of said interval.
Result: 5.57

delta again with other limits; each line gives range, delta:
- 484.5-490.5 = 5.56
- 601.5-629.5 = 5.59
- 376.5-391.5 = 5.63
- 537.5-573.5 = 5.56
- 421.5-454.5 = 5.46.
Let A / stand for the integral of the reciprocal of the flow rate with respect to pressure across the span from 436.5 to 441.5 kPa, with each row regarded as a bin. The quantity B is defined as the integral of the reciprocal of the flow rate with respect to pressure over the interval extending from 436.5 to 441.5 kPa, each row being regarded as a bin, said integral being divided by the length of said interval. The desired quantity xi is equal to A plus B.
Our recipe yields 0.0221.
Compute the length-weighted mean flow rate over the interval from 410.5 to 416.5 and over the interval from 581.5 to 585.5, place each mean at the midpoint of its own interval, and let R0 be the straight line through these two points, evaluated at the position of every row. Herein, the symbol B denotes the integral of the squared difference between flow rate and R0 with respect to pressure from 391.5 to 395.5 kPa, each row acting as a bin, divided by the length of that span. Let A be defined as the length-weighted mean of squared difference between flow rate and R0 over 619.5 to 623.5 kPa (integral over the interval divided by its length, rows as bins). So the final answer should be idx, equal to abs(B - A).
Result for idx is 25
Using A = 22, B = 47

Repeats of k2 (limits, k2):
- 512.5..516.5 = 0.15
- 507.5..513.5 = 0.20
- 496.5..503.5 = 0.14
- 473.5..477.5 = 0.07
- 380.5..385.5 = 0.08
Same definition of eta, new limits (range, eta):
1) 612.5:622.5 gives 263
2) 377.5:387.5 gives 272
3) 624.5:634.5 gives 262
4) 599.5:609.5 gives 261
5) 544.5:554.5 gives 256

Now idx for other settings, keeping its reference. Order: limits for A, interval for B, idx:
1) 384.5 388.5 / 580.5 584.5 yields 259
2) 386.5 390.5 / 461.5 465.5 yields 102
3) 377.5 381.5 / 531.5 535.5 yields 1304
